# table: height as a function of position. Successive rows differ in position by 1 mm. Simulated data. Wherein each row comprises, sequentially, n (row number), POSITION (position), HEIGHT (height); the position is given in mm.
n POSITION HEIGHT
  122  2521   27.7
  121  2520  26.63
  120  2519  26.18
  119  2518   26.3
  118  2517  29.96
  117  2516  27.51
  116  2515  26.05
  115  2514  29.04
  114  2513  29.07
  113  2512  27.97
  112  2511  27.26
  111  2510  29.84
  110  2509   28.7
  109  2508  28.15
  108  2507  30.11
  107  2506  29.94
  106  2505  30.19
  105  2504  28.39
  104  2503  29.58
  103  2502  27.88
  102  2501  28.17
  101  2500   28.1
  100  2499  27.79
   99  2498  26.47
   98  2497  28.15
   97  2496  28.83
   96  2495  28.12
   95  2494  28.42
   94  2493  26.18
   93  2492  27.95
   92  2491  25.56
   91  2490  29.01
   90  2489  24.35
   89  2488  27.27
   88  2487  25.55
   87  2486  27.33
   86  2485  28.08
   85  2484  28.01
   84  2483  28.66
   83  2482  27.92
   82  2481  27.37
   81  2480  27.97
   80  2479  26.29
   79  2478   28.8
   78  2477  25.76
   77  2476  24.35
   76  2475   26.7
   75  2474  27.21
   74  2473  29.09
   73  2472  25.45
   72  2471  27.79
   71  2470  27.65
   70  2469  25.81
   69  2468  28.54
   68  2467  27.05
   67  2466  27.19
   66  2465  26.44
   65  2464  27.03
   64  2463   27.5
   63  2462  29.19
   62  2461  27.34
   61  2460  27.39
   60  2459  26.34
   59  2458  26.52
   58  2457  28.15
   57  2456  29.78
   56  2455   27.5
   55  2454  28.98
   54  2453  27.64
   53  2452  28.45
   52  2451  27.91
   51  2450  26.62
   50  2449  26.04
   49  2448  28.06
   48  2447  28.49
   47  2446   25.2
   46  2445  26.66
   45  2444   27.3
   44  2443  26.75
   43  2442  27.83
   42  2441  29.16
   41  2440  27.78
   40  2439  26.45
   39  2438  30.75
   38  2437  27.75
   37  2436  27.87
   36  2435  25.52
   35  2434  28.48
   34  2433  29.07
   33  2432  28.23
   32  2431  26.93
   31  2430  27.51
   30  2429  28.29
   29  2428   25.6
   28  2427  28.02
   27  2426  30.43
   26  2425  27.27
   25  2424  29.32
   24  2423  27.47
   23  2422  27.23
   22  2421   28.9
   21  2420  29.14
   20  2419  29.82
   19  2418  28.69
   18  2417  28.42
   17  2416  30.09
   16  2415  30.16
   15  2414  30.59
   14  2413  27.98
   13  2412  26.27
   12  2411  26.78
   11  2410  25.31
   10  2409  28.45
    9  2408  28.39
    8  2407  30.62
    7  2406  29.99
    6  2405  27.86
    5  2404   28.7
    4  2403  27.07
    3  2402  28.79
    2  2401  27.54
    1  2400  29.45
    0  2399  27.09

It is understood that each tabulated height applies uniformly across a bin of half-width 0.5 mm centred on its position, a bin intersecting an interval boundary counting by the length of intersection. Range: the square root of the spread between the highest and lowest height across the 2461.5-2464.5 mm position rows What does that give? 1.47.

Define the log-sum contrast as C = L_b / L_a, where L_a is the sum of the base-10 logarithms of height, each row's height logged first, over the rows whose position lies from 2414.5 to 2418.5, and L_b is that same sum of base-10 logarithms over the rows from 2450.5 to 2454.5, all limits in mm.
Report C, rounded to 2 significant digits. 0.99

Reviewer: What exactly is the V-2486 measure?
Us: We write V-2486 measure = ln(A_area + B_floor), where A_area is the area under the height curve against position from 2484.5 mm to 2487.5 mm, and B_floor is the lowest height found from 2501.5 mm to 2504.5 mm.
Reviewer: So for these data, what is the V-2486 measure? 4.69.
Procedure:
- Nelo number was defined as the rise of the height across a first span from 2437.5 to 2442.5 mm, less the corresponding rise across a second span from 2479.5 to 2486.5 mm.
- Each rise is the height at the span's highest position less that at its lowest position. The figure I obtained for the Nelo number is -2.3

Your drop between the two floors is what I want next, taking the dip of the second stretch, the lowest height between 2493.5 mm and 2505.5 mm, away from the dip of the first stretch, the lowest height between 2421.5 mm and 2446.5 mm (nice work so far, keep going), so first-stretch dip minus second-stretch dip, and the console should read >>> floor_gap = -1.3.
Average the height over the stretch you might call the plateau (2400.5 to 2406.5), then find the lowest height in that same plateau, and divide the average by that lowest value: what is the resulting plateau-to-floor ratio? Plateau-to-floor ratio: 1.046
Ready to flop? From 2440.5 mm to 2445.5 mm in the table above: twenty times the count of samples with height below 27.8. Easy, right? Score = 60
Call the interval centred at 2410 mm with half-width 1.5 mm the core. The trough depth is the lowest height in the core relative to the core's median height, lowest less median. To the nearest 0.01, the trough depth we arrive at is -1.47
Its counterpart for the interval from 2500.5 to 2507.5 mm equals -1.70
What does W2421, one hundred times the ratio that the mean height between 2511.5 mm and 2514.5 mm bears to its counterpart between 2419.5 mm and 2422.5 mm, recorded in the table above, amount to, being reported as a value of 101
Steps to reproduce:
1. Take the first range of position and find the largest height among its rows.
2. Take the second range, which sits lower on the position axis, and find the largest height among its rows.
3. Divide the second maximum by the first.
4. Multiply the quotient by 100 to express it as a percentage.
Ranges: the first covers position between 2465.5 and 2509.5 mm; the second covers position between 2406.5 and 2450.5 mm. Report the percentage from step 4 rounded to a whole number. 102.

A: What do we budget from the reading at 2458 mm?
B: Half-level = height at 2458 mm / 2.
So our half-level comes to 13.3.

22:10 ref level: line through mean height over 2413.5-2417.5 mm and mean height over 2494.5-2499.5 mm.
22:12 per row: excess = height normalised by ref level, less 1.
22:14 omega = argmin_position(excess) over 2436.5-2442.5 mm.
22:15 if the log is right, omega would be 2439 mm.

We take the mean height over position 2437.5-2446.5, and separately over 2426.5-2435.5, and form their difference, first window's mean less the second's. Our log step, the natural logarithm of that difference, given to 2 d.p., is -3.67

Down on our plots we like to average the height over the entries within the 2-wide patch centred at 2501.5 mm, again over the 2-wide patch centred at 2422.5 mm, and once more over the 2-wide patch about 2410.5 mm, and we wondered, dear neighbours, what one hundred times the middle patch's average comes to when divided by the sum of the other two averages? 50.6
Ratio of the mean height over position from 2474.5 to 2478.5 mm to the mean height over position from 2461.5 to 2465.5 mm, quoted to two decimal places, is 0.96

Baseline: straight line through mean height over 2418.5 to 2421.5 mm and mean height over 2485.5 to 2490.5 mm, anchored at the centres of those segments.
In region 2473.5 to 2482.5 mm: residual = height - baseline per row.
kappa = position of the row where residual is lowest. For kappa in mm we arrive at 2476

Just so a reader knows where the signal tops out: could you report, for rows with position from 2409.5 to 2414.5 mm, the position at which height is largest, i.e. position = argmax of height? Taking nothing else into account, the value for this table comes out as 2414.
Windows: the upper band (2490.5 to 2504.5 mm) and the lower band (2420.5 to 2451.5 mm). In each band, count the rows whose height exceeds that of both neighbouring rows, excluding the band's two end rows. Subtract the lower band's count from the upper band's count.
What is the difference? -4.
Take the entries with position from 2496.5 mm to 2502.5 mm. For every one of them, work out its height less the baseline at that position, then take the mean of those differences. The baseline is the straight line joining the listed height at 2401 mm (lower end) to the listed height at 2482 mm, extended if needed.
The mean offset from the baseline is -0.2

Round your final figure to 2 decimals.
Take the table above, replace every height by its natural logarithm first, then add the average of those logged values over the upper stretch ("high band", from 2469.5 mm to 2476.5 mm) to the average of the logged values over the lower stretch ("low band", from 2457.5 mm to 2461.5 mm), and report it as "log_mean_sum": 6.58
